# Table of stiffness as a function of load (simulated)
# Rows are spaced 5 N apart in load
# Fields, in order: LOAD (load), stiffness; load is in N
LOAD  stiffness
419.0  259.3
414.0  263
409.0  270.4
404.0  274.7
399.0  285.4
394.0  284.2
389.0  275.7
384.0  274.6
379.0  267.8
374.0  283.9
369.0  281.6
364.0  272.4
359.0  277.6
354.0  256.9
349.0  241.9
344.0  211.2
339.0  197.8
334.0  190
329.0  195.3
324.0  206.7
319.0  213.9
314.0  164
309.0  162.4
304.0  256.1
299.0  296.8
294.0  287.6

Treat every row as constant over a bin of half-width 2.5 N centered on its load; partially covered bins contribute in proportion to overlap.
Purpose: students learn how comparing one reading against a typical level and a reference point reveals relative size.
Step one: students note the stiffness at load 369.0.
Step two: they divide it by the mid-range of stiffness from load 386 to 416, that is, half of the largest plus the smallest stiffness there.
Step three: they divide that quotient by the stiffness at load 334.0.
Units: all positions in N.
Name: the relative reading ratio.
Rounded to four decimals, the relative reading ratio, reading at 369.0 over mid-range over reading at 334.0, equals 0.0054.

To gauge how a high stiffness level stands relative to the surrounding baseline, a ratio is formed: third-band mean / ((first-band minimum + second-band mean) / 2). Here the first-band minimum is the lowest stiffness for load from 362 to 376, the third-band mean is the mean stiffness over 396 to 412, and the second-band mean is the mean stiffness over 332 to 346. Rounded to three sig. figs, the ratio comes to 1.17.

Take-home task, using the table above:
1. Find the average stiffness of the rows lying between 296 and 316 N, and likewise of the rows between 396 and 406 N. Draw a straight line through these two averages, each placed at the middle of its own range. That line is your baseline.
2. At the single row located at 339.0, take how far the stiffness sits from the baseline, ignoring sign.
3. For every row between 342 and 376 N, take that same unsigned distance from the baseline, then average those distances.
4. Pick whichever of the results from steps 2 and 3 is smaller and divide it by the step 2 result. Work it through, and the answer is 0.4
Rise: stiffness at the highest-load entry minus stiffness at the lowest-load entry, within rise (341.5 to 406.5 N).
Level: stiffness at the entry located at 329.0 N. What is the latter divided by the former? 3.1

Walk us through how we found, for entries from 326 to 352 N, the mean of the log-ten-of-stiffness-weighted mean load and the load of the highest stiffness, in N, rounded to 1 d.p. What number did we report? 344.1 N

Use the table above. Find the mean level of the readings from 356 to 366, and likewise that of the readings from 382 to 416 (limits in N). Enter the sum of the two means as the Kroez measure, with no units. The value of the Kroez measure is 550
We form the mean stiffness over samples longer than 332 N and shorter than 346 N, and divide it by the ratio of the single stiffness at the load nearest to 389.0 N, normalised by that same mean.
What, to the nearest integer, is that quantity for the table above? 145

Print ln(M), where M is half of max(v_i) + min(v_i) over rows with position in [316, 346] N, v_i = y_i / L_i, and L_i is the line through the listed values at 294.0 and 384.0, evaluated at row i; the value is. -0.34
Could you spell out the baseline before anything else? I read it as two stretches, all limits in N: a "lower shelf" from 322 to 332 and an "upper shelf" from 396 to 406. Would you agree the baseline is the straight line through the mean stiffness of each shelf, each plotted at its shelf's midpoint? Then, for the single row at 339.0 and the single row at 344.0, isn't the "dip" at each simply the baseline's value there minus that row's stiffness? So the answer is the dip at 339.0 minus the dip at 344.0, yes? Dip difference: 8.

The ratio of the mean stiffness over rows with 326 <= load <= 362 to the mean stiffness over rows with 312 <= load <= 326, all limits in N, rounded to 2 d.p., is 1.15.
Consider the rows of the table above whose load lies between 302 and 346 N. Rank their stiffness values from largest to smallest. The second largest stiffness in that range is 213.9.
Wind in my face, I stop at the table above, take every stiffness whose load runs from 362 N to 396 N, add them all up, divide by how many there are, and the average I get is 277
